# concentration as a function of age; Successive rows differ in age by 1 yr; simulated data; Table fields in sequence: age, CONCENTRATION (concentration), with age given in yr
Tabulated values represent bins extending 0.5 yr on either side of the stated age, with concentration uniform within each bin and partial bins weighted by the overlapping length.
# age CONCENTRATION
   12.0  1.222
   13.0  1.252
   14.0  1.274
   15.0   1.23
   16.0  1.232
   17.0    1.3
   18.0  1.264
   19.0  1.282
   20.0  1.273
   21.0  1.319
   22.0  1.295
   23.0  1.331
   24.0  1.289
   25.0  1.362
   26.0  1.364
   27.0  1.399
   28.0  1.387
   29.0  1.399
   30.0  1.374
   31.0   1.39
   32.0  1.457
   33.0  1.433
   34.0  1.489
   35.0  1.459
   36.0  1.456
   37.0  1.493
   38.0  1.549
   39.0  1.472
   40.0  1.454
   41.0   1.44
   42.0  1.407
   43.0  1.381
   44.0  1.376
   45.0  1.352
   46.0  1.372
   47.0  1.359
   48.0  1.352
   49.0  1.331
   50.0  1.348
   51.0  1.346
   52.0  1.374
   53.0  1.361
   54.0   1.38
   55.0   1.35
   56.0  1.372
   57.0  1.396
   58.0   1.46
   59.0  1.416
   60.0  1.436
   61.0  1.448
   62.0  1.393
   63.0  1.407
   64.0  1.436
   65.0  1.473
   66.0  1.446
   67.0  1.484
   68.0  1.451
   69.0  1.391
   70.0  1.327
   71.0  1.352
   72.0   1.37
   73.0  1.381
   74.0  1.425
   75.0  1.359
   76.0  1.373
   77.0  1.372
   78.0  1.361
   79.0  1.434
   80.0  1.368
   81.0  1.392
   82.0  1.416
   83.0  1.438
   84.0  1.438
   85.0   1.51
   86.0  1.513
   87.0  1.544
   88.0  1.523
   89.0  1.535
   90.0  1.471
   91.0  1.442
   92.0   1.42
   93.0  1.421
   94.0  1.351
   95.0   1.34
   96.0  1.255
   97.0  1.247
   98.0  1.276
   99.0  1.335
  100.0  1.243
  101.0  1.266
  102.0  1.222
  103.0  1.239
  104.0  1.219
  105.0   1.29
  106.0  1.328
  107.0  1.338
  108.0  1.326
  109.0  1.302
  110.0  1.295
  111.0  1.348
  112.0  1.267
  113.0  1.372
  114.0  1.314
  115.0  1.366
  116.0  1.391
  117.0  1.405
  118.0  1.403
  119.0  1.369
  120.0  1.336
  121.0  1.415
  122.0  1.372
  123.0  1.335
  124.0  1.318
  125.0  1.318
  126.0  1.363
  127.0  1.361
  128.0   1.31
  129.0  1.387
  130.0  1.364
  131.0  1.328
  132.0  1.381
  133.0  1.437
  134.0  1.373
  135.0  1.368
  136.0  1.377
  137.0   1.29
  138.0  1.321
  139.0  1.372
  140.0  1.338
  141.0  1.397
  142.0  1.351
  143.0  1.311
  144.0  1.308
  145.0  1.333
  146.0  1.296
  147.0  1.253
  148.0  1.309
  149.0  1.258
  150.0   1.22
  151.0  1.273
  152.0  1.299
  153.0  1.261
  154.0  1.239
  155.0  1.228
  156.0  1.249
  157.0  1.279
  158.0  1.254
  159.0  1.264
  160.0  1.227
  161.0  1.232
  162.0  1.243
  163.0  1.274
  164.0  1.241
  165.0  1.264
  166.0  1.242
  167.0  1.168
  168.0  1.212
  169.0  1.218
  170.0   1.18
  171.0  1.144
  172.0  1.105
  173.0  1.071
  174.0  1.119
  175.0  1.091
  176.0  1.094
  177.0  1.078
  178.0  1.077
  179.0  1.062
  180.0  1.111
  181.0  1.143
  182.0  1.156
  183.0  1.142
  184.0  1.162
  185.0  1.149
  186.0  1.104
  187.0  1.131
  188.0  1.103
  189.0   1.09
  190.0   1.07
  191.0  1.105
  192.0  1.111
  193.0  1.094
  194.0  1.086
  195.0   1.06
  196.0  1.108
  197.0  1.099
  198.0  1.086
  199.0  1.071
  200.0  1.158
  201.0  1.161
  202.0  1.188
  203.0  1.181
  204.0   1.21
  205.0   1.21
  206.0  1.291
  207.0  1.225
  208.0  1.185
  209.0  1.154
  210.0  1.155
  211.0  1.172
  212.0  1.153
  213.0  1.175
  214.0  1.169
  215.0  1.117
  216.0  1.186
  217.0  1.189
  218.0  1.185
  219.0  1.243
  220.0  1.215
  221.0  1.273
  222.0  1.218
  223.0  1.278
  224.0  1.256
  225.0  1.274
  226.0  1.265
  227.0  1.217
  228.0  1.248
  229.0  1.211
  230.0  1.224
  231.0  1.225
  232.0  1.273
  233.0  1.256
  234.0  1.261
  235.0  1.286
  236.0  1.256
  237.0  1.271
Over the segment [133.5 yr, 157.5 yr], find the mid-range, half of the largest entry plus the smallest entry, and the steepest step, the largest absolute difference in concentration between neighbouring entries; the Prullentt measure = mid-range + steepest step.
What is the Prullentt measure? 1.40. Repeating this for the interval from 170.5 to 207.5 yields 1.26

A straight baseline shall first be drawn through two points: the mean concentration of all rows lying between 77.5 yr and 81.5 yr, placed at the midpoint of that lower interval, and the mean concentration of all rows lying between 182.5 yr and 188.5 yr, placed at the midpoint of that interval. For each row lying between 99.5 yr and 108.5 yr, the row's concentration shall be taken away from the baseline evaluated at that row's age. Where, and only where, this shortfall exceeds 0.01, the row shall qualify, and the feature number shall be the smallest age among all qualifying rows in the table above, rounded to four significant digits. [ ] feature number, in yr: 100.0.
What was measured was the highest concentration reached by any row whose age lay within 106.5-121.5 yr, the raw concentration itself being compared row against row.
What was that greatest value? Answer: 1.415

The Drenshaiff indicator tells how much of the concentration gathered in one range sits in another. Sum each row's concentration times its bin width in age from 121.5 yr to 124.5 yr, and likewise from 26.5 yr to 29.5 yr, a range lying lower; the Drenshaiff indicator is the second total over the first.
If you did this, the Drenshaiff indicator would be 1.04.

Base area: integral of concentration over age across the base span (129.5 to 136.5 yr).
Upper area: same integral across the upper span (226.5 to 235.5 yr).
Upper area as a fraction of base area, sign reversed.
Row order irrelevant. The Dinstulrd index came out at -1.2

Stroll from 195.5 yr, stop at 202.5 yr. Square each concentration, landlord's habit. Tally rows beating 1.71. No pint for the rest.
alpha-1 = 0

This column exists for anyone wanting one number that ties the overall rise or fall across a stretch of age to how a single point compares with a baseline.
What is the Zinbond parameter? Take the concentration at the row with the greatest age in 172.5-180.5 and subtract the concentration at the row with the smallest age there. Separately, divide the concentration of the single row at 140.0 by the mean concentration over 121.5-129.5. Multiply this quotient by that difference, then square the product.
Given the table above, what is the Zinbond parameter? 0.0016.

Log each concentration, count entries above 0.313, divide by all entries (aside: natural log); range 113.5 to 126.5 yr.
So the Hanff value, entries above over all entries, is 0.46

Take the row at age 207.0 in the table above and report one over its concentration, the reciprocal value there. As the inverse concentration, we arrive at 0.82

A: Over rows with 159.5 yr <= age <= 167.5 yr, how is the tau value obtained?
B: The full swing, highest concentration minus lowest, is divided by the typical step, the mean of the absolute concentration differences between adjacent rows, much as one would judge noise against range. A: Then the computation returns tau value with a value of 3.7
